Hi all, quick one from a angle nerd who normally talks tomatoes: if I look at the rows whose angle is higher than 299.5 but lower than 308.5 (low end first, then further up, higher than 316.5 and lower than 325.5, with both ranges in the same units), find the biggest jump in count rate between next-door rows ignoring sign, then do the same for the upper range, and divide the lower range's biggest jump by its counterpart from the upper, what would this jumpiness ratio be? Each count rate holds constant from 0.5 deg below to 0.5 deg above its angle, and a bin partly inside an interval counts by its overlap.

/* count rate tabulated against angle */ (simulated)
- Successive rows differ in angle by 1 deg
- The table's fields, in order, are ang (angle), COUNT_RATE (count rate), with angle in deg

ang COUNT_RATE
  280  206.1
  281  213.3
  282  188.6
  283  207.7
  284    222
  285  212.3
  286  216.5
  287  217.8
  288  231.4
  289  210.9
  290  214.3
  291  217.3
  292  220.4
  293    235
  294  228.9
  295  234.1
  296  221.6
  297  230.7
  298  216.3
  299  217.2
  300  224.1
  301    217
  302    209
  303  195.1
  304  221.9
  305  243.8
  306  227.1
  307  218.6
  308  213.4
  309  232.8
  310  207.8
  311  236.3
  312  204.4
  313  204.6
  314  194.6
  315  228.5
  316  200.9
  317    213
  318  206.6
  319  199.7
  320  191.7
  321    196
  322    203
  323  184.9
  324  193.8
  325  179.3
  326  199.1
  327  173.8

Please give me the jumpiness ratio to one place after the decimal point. 1.5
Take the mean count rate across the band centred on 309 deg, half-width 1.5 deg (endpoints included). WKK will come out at 218.0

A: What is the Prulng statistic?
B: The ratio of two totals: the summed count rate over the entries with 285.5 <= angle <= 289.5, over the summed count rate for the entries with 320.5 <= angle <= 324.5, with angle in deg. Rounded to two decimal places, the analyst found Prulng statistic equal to 1.13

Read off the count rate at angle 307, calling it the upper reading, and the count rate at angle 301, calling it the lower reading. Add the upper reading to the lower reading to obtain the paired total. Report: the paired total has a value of 436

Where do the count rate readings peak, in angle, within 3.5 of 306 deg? 305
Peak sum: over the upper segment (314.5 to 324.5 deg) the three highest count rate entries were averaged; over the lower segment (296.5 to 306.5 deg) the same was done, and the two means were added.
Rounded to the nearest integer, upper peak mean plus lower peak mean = 450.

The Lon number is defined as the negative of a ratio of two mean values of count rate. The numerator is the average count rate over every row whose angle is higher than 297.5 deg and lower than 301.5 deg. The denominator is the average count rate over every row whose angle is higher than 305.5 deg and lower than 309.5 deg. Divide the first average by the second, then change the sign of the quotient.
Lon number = -0.98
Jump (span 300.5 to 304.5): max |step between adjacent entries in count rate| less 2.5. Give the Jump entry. 24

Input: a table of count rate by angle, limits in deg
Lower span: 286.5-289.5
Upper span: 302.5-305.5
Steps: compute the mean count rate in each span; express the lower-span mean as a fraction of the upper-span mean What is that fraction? 1.00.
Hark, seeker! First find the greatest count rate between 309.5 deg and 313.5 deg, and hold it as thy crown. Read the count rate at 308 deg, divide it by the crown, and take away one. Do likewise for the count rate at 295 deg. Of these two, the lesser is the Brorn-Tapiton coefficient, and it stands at -0.10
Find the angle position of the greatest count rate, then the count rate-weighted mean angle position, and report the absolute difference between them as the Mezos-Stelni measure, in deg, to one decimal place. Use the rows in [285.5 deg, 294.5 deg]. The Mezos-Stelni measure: 3.0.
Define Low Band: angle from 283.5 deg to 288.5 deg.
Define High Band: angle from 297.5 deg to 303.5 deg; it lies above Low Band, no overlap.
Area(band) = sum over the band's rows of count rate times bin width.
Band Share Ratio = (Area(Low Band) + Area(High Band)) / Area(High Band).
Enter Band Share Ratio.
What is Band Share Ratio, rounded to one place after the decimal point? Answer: 1.9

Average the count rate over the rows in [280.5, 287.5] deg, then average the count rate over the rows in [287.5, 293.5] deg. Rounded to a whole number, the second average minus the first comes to 10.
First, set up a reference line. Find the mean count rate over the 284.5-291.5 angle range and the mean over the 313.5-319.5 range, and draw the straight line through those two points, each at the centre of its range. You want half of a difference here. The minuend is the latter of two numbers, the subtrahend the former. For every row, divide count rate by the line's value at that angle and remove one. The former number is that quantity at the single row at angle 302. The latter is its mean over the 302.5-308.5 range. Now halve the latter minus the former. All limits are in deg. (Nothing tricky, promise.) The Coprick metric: 0.029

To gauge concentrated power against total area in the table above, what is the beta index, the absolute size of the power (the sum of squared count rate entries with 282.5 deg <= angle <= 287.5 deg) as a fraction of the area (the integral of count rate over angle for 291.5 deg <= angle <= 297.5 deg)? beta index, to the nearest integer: 169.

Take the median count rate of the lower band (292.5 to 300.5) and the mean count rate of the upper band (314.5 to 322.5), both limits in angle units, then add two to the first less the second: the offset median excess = 24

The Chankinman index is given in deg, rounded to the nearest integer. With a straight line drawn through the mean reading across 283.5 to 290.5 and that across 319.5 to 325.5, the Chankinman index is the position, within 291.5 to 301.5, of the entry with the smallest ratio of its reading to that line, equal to 292 deg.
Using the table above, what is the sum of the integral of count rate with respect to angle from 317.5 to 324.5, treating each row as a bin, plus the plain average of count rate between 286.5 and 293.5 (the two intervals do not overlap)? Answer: 1597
